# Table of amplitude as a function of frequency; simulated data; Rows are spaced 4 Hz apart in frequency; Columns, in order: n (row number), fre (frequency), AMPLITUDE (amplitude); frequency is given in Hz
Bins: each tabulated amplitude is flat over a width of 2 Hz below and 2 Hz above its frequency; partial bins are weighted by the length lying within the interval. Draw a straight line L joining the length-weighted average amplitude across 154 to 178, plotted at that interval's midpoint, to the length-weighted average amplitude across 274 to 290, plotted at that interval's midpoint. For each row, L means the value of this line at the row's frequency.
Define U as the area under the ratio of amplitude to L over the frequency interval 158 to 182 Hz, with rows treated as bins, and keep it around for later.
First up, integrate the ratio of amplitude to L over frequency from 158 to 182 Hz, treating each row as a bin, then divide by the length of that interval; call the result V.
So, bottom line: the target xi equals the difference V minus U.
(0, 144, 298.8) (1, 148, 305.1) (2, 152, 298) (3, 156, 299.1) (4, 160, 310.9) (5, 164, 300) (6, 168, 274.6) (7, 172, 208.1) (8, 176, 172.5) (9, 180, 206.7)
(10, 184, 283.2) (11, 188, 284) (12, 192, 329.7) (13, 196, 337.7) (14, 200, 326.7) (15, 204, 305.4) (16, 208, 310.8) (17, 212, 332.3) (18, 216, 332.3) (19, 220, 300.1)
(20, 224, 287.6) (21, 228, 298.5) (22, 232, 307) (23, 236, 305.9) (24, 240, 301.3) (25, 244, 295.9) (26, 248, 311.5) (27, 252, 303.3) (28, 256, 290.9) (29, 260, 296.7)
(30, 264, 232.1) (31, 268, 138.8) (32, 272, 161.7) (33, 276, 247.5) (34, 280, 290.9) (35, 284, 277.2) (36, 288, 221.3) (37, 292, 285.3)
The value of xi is -21.6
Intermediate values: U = 22.6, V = 0.94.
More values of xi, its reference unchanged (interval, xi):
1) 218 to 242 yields -26.5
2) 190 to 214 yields -28.6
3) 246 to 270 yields -23.2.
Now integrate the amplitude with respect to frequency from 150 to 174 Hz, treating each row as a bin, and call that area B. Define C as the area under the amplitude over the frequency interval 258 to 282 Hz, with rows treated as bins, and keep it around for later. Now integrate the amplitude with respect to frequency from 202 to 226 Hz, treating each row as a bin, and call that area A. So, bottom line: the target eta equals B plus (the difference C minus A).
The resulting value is 4760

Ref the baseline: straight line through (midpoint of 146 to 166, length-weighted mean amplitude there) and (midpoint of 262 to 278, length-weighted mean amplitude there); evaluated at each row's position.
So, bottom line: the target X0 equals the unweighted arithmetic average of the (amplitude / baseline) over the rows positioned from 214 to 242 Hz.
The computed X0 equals 1.3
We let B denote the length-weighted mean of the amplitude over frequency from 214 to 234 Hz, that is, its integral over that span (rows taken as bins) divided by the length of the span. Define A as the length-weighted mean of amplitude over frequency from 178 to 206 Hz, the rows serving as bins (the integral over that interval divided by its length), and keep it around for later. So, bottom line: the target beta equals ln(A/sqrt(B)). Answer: 2.83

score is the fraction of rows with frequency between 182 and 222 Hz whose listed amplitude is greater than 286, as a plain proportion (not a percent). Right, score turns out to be 0.80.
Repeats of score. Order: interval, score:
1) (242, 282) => 0.60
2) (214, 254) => 1.00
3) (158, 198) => 0.40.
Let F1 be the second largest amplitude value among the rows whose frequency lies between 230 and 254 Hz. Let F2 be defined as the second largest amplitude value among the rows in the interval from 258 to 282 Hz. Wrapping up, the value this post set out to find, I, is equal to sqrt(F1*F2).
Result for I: 299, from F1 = 307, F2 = 290.9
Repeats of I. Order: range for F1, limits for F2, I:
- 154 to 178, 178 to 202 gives 314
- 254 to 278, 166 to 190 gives 287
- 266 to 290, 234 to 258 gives 291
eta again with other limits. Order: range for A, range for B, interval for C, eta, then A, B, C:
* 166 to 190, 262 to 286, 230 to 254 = 6976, 5716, 5393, 7300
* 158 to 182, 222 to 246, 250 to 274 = 6988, 5891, 7185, 5694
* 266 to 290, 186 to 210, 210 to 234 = 9659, 5350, 7577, 7431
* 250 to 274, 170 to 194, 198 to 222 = 7873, 5694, 5937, 7630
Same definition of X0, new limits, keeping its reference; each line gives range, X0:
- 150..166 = 1.0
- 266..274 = 0.8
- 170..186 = 0.8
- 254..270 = 1.2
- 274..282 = 1.4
